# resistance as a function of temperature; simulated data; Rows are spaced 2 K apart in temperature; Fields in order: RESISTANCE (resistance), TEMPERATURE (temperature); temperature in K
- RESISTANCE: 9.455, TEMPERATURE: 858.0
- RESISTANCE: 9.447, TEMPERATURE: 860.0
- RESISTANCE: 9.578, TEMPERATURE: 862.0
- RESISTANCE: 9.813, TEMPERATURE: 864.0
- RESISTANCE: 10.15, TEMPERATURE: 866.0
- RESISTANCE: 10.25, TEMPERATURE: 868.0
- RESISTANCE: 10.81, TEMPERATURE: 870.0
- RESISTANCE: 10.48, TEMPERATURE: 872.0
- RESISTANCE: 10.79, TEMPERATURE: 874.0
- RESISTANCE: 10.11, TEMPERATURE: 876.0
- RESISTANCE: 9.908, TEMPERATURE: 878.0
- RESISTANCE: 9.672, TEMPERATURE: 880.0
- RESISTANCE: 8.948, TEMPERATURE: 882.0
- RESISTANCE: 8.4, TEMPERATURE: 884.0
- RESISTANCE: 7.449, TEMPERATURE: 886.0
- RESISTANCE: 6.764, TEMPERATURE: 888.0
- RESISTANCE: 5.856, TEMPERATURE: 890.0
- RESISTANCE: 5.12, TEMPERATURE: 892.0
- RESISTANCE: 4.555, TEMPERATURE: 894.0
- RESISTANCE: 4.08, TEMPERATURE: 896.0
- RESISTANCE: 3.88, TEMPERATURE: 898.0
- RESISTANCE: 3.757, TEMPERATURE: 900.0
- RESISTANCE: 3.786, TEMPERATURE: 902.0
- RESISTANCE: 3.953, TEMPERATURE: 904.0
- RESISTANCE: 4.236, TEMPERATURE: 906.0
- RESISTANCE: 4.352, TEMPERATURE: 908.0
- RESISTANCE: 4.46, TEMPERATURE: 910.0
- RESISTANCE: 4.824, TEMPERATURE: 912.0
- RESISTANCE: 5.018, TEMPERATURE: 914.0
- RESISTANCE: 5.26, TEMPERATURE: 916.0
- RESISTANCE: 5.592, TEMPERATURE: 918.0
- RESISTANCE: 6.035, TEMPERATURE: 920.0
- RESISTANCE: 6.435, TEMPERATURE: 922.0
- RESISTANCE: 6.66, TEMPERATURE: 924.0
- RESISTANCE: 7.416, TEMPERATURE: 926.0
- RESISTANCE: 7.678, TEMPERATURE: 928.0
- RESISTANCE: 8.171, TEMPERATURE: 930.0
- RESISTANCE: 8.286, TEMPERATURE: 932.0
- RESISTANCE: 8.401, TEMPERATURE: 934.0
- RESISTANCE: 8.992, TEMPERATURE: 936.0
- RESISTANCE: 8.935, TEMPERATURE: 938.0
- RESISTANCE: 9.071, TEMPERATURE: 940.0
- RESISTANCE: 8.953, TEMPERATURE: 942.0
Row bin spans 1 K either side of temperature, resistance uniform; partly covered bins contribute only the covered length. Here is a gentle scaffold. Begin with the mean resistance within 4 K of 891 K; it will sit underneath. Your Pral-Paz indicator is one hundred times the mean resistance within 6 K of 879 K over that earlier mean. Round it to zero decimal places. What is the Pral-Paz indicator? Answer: 173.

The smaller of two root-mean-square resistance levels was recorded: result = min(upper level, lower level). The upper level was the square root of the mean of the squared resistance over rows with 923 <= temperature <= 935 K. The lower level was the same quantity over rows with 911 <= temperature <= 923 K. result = 6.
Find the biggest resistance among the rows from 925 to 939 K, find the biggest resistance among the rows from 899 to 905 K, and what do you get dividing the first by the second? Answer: 2.3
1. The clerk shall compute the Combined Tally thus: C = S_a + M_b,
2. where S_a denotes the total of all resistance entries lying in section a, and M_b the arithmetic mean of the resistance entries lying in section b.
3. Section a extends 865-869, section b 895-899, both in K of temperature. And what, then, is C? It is 24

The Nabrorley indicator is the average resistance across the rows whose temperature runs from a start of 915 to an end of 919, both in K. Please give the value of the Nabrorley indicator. 5.4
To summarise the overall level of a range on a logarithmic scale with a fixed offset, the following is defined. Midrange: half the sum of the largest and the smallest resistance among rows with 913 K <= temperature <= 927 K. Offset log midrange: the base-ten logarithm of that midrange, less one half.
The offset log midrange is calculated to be 0.29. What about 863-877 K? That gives 0.51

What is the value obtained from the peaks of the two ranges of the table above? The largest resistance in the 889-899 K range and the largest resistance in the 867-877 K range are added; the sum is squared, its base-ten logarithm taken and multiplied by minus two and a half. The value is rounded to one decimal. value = -6.1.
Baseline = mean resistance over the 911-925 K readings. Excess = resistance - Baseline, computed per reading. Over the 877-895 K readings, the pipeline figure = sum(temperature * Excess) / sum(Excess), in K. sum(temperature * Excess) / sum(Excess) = 880.5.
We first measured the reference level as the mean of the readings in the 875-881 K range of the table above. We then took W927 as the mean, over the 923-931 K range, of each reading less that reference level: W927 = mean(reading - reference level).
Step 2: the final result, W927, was -2.4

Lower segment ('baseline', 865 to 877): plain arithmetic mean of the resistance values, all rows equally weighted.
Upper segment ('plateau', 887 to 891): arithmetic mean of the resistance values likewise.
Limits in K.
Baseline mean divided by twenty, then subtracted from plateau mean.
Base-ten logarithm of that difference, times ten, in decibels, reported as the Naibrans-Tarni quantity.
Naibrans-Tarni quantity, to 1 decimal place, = 7.6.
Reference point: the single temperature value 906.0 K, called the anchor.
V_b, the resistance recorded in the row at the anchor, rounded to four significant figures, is 4.236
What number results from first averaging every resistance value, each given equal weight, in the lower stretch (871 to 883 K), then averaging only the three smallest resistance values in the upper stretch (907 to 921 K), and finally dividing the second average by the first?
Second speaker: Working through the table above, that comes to 0.46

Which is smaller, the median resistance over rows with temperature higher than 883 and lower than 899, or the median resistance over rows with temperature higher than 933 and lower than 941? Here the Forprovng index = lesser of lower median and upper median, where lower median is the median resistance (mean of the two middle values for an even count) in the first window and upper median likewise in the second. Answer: 5.5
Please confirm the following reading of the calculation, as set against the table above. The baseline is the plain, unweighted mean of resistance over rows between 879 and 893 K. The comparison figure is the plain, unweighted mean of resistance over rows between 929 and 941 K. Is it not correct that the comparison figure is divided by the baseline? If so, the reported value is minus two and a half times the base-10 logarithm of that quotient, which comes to -0.16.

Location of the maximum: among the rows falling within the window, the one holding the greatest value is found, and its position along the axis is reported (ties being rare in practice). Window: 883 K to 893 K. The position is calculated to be 884.0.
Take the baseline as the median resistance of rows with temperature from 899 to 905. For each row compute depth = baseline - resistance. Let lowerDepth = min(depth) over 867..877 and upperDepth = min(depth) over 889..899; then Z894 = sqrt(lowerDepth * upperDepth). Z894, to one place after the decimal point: 3.8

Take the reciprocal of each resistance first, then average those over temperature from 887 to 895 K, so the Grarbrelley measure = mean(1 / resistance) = 0.18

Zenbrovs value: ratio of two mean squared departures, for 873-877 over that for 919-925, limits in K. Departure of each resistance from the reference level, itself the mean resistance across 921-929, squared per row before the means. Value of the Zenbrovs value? 23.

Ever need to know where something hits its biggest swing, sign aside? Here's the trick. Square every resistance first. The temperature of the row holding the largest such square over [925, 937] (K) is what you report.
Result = 936.0 K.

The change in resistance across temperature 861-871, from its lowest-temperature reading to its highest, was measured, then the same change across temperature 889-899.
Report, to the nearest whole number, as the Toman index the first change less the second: 3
